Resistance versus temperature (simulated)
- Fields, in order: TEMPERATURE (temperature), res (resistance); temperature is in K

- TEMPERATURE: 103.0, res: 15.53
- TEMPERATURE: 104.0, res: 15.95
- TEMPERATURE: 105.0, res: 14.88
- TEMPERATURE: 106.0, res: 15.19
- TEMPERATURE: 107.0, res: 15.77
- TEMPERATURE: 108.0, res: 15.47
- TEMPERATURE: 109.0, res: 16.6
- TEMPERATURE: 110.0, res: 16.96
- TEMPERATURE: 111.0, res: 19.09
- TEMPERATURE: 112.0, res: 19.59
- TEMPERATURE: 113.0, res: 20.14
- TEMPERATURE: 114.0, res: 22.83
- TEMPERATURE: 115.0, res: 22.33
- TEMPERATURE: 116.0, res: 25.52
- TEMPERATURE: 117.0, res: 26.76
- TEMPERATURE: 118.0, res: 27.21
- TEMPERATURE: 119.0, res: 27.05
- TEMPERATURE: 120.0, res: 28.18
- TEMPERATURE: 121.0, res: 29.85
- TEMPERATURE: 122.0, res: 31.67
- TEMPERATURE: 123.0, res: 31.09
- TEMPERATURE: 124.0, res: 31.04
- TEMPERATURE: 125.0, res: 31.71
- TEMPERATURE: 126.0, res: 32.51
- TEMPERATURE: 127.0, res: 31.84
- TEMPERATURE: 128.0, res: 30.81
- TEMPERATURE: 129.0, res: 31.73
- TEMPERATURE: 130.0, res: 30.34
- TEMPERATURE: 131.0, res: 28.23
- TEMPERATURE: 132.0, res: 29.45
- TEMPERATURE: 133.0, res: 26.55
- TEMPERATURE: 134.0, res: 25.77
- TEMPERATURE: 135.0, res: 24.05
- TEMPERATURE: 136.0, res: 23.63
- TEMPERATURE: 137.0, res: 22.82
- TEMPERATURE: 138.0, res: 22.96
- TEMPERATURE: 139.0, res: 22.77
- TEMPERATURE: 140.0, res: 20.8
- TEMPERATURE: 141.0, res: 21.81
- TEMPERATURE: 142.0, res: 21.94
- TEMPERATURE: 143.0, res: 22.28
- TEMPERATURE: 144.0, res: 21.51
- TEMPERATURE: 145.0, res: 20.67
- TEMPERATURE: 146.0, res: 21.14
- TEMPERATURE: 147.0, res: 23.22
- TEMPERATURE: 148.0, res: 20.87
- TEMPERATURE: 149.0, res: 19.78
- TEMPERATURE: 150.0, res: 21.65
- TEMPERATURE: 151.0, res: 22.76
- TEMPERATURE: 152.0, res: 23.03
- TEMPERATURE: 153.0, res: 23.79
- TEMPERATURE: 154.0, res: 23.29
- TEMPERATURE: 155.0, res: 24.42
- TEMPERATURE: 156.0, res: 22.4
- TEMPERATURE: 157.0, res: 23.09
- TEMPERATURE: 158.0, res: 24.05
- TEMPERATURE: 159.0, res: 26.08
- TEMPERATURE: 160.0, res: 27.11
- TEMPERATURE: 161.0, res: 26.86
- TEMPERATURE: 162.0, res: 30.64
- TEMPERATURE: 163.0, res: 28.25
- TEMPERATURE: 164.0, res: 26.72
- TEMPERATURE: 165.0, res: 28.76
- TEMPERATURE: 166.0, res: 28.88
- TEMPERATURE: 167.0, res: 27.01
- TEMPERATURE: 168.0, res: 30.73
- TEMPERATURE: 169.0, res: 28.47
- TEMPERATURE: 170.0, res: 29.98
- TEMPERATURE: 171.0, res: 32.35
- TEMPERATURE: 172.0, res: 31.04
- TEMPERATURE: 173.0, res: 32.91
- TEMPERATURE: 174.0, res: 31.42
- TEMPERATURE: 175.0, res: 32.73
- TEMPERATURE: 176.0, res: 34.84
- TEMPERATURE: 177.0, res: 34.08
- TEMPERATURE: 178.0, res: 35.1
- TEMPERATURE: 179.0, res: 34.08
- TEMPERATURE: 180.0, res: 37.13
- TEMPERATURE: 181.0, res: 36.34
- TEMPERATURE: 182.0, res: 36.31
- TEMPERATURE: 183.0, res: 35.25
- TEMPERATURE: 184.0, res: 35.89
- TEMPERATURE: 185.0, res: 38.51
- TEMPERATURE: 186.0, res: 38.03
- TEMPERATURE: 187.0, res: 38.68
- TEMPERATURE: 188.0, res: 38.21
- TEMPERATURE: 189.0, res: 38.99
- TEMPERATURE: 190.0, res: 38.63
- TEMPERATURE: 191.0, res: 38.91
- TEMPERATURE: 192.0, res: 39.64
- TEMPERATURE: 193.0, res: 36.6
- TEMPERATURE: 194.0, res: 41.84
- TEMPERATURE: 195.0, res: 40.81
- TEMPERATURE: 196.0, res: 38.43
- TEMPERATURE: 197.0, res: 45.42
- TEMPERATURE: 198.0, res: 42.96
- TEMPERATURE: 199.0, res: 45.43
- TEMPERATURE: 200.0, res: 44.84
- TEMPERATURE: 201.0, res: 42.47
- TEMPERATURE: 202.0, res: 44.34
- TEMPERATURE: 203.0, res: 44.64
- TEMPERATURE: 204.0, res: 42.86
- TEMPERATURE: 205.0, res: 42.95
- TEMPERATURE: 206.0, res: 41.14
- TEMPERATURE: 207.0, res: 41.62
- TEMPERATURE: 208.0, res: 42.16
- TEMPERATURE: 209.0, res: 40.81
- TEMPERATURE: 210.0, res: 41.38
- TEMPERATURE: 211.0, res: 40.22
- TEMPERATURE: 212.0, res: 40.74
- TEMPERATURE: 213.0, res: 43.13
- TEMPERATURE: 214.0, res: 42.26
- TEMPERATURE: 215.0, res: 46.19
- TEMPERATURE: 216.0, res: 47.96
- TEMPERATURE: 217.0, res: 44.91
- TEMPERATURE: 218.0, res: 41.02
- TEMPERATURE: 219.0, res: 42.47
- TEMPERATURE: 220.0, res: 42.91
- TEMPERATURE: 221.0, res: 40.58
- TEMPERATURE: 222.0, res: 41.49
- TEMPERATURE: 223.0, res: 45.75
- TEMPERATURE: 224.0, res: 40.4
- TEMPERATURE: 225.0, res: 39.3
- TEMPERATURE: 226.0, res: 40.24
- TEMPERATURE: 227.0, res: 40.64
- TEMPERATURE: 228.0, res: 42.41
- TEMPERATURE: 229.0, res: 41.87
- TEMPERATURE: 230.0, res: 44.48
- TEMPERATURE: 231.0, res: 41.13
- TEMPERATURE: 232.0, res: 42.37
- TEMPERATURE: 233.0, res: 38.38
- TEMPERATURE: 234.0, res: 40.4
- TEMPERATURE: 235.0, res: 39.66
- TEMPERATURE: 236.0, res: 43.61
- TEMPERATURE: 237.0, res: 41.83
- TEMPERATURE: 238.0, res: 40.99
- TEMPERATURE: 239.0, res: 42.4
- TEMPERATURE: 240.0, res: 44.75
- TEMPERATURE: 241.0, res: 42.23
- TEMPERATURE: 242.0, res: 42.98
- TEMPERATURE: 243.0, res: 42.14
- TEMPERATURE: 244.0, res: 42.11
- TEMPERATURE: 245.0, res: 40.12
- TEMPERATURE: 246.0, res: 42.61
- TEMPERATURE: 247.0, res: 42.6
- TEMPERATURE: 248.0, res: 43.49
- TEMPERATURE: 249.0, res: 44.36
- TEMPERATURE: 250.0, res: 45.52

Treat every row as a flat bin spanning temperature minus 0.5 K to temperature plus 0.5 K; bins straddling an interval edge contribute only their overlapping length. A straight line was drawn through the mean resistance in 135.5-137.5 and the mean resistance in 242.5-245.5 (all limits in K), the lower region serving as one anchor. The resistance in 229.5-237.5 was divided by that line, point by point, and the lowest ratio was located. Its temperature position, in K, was 233.0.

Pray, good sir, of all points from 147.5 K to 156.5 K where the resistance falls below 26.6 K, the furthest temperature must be 156.0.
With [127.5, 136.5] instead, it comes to 136.0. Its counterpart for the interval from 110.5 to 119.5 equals 116.0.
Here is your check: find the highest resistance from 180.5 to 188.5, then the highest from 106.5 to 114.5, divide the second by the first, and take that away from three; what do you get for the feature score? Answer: 2.41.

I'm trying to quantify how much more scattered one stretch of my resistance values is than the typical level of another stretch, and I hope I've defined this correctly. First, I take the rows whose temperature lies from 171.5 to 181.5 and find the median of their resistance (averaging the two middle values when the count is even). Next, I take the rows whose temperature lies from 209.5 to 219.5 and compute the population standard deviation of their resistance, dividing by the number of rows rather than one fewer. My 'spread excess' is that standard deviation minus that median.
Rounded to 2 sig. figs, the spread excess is -32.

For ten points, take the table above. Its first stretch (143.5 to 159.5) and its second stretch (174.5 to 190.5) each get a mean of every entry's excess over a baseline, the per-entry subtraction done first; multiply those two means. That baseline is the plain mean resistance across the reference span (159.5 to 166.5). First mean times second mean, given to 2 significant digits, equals -46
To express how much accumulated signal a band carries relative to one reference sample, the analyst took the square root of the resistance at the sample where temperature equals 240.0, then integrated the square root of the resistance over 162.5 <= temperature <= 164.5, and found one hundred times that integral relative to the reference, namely 157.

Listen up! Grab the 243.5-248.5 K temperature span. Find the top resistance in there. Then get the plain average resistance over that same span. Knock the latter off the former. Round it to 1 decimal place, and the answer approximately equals 1.3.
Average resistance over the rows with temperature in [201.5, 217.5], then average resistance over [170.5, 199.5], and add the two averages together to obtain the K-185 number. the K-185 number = 80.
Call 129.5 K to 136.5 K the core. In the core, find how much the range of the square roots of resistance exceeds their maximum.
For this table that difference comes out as -4.9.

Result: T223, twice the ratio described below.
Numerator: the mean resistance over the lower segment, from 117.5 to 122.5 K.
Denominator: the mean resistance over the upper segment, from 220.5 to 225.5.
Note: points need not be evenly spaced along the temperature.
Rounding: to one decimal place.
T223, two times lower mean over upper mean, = 1.4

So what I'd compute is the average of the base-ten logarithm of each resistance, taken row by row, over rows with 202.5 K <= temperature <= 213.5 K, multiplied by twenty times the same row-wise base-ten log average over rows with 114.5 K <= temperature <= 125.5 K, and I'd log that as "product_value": 47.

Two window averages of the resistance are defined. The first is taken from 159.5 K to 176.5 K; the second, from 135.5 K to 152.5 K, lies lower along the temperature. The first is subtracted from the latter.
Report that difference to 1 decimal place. -7.9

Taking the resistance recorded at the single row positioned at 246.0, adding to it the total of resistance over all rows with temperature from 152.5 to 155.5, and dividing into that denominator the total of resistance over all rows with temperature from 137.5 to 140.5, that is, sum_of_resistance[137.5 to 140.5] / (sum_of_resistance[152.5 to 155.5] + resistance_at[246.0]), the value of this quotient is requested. 0.58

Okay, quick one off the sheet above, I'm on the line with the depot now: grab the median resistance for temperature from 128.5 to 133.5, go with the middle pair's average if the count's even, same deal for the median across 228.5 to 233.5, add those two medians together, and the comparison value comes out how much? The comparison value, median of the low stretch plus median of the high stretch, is 71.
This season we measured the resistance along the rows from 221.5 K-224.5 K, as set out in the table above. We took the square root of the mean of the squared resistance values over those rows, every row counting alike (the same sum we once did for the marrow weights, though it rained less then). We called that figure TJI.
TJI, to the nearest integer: 43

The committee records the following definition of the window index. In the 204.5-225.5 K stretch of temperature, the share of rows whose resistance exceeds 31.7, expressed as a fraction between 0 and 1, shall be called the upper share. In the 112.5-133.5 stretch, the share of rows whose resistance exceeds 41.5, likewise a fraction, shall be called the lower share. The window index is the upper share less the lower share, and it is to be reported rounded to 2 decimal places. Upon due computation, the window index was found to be 1.00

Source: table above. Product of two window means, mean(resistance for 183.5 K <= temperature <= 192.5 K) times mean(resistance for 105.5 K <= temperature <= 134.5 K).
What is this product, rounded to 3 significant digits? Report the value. 981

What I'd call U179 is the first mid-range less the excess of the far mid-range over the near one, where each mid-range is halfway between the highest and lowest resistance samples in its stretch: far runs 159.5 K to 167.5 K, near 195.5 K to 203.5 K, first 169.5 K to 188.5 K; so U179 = 48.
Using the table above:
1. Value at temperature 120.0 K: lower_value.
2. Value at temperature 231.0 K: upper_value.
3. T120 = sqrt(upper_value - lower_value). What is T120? 3.6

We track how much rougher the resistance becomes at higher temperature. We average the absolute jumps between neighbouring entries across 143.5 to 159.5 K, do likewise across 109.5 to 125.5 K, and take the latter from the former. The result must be 0.1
